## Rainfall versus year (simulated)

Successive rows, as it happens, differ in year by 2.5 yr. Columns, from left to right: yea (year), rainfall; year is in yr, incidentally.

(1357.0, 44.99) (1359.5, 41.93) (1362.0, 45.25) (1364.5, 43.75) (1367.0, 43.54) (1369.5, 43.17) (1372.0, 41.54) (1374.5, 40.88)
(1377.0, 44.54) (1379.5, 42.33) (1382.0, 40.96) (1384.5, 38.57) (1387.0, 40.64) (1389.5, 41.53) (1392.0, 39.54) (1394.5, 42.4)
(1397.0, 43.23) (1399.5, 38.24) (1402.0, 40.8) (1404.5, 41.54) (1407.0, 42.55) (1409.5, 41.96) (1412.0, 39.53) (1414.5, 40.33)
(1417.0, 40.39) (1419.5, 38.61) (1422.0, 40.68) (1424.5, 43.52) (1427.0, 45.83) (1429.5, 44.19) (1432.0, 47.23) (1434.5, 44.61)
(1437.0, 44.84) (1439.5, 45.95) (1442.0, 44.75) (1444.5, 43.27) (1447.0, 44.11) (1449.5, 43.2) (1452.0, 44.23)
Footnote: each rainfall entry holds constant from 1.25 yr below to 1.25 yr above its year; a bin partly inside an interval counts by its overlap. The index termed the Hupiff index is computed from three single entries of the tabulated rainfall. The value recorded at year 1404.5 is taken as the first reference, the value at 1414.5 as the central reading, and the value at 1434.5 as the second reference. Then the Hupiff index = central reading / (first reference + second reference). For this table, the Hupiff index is 0.468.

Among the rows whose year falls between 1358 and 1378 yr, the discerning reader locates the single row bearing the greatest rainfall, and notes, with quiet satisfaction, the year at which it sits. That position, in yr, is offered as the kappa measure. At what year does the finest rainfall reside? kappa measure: 1362.0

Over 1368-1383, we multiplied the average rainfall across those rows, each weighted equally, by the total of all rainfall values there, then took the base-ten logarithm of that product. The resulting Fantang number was 4.030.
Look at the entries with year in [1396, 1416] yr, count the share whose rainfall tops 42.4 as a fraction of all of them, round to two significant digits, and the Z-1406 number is 0.25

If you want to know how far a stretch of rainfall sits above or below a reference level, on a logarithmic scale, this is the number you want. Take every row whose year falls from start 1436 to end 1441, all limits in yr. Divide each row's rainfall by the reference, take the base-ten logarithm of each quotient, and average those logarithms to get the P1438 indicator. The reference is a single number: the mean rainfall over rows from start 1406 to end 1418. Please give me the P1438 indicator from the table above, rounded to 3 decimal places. 0.045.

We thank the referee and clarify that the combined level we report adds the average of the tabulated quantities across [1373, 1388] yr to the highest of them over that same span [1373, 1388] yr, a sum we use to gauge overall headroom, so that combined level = 85.9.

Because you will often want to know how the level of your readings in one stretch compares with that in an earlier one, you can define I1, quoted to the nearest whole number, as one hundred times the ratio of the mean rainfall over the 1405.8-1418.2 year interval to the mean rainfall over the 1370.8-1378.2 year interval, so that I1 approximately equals 97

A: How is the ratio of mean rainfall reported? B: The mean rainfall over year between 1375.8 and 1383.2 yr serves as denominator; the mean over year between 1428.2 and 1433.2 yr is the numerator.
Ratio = 1.07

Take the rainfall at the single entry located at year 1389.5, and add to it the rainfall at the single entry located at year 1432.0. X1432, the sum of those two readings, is 88.8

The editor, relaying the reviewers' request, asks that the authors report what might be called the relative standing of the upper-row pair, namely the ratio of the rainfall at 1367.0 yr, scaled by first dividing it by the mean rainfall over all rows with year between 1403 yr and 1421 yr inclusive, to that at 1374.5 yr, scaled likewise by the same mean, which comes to 1.07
